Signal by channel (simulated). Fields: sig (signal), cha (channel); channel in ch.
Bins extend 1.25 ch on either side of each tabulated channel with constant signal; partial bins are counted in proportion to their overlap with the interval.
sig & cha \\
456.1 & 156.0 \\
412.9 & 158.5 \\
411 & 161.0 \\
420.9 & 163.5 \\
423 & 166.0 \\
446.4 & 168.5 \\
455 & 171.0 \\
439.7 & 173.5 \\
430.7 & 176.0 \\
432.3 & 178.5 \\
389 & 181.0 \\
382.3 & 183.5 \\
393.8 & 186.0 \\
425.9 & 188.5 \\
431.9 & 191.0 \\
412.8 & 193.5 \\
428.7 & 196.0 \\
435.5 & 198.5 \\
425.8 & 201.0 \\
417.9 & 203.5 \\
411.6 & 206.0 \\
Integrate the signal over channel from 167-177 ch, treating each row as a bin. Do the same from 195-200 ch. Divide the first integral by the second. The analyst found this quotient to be 2.1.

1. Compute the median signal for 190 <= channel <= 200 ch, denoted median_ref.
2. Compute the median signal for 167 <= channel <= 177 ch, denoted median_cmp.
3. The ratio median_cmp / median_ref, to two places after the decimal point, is 1.03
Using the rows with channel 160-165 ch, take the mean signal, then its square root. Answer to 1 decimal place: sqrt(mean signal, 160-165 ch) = 20.4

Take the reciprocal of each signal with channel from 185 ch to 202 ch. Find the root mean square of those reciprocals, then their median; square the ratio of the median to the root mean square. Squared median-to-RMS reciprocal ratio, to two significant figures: 0.98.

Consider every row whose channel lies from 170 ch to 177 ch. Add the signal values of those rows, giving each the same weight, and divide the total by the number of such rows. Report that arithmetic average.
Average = 442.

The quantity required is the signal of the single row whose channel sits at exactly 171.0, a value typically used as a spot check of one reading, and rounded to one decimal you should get 455.0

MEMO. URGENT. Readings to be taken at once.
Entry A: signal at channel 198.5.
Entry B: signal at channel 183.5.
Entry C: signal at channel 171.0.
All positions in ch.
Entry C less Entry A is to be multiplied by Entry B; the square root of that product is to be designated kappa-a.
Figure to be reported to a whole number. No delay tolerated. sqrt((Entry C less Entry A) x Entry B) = 86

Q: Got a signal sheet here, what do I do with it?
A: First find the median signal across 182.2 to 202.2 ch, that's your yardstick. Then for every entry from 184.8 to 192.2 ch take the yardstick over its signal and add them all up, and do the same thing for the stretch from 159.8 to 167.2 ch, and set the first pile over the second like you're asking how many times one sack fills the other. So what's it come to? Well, 1.00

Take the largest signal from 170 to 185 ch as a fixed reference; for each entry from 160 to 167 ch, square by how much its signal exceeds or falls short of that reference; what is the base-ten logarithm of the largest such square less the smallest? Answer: 3.0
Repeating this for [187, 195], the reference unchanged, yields 3.1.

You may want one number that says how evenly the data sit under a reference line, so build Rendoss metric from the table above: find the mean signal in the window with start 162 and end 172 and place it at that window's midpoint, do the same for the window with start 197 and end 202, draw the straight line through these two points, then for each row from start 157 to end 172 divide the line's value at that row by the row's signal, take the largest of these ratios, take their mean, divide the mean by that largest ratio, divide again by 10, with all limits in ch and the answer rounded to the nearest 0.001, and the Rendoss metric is 0.096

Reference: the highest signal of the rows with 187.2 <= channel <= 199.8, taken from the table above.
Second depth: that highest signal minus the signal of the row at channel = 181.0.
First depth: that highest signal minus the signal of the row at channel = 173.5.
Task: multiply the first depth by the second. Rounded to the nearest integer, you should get -195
